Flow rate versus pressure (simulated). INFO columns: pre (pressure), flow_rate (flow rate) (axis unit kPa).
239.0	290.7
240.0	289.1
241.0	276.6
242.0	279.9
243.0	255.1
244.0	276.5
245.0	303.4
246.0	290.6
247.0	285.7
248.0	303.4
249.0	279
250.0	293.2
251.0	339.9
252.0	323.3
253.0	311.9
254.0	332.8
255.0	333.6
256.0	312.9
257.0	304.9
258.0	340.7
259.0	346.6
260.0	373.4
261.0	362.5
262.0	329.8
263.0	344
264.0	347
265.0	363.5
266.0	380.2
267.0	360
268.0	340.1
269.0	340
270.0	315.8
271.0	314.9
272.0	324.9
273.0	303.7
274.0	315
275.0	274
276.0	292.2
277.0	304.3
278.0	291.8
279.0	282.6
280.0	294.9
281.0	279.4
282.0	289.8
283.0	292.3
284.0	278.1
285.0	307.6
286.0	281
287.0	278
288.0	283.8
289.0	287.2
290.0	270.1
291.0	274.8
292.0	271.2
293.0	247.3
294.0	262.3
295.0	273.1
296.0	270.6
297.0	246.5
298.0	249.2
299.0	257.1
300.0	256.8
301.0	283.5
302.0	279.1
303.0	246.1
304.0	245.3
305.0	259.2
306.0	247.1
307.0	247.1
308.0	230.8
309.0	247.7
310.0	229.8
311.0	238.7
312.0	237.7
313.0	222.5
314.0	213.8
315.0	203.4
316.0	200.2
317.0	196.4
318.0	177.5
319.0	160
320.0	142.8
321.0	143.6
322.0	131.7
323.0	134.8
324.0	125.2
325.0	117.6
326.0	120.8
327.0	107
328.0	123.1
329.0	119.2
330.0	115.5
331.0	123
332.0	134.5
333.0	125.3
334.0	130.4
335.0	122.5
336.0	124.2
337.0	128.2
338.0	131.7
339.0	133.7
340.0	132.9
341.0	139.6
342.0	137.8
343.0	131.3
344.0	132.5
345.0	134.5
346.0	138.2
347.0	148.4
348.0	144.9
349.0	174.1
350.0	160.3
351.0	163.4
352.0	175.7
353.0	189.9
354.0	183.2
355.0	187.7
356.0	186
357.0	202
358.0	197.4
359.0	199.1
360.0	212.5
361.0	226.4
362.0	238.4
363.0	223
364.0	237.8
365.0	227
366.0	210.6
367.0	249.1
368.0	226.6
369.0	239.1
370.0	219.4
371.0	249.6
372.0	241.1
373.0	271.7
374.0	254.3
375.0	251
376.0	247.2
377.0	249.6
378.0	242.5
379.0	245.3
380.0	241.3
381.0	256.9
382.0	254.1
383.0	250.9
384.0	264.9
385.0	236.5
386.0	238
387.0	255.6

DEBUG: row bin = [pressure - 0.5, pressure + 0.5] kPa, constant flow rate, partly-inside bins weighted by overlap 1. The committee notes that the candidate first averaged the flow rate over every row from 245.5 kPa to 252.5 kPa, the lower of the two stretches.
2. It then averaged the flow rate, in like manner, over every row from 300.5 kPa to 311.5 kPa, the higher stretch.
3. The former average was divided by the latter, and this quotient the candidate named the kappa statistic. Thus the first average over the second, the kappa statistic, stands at 1.21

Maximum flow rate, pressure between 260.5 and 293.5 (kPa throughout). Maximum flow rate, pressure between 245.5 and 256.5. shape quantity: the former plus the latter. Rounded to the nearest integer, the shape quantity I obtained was 720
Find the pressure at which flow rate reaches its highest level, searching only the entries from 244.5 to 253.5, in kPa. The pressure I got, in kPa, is 251.0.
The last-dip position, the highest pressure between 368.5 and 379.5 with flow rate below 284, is 379.0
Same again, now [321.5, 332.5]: 332.0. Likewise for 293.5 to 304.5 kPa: 304.0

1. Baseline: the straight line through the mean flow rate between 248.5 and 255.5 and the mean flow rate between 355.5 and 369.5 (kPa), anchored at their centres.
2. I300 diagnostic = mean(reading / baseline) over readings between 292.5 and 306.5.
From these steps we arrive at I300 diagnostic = 0.9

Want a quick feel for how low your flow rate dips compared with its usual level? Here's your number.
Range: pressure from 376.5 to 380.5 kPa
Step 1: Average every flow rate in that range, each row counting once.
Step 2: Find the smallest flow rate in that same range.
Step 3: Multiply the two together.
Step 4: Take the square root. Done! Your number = 243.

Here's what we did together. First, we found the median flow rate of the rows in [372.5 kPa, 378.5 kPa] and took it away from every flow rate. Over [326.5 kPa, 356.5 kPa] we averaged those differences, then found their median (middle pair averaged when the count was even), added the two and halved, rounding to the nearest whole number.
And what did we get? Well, -112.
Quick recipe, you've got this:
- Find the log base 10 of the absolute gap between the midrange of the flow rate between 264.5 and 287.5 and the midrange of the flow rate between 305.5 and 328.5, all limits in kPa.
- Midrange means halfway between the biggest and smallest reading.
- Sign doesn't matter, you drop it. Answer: 2.18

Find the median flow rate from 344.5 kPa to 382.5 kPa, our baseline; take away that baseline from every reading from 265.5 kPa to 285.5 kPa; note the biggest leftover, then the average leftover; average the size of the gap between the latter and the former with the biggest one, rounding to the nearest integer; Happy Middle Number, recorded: 113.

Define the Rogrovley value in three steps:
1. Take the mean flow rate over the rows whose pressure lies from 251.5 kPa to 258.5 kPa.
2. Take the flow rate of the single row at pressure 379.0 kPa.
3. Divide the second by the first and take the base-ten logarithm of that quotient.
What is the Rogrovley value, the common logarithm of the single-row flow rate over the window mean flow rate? -0.12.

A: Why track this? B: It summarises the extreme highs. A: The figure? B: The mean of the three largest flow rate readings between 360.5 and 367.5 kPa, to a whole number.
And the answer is 242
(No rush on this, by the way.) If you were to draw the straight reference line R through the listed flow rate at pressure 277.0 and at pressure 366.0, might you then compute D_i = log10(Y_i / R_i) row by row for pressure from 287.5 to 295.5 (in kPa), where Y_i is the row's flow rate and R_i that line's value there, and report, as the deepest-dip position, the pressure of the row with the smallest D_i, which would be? 293.0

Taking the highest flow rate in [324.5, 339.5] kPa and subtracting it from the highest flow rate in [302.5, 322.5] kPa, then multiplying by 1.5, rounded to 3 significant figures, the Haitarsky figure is 187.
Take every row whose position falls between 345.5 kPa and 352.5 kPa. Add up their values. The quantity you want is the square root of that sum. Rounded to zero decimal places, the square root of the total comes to 33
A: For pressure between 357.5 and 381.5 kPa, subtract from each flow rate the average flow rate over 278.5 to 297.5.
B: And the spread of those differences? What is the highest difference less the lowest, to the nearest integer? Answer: 74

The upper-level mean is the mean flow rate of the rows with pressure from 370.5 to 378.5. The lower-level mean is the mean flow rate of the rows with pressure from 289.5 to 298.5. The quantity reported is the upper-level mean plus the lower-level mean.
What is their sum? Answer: 514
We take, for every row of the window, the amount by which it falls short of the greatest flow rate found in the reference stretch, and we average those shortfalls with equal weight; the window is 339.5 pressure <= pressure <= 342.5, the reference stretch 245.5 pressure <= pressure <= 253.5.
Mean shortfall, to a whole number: 203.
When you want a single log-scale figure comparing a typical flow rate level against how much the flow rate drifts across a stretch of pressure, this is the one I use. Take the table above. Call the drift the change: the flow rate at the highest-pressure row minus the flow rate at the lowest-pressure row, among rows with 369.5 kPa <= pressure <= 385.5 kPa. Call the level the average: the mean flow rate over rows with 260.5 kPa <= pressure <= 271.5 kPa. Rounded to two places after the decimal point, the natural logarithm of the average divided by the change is 3.01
